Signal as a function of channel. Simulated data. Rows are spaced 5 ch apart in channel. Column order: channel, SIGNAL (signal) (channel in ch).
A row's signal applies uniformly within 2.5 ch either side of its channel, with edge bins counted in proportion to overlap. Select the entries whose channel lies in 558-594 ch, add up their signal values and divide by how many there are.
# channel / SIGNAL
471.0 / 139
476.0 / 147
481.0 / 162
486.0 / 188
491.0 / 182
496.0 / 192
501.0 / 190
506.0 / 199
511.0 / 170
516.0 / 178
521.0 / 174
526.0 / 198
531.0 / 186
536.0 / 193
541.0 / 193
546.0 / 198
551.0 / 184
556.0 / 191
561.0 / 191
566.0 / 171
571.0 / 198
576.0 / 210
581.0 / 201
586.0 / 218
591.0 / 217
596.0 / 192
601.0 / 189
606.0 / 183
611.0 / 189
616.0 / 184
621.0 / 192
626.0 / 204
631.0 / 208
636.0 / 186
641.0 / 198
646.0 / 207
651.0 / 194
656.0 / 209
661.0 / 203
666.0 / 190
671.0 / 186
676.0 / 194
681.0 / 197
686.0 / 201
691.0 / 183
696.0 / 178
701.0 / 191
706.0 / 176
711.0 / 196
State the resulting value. 201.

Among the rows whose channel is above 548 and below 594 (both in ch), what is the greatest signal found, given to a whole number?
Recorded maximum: 218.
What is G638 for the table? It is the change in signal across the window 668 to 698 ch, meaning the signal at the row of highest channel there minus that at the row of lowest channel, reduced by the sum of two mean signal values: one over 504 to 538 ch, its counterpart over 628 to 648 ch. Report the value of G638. -393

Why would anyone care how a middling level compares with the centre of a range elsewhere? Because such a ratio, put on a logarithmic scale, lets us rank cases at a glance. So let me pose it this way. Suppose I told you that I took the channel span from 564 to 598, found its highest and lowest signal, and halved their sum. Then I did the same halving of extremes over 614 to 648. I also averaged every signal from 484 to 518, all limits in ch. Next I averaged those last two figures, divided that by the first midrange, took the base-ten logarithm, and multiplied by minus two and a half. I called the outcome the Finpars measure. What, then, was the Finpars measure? 0.021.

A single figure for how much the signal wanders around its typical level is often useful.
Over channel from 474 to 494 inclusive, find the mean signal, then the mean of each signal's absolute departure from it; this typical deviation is 15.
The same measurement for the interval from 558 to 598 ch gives 12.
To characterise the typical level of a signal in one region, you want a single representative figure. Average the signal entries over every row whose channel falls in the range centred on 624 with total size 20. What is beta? 197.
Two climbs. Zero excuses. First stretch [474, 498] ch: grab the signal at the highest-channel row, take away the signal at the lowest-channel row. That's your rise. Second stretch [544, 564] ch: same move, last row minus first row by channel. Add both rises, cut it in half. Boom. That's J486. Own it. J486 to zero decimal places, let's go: 19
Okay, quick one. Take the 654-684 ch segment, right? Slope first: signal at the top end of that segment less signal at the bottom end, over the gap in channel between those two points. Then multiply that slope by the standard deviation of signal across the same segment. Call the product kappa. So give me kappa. -4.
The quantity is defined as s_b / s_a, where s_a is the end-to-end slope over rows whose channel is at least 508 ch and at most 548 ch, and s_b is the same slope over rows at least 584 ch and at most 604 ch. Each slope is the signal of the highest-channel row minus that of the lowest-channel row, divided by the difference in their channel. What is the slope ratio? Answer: -2.4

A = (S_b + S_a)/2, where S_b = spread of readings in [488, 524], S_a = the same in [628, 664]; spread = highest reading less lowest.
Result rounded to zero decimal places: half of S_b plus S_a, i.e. 26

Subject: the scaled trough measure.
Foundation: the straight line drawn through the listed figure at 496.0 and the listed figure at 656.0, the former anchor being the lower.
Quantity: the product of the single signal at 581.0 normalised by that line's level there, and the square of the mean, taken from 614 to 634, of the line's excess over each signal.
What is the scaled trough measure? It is 73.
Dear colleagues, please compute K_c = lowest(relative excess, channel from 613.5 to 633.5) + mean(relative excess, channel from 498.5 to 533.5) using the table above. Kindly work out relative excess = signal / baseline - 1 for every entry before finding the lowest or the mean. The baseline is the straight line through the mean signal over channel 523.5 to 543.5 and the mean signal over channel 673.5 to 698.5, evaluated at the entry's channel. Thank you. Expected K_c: -0.08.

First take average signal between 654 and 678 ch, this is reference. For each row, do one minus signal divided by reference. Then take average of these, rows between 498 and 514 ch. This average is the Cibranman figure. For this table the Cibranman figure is 0.051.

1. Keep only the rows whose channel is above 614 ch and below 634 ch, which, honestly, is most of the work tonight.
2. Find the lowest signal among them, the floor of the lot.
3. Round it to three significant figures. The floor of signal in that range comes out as 184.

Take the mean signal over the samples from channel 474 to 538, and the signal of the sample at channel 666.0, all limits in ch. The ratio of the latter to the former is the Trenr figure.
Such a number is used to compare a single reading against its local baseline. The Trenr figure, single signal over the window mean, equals 1.05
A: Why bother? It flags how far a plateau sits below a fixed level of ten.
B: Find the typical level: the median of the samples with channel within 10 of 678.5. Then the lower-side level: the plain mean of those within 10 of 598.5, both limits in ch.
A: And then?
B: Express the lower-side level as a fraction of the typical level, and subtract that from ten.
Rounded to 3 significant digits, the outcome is 9.00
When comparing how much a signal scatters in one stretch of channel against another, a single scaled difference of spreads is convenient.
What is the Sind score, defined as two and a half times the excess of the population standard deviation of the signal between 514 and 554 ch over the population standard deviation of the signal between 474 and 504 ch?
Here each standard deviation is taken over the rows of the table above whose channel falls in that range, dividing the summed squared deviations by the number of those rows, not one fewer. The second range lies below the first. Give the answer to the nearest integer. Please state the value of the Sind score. -21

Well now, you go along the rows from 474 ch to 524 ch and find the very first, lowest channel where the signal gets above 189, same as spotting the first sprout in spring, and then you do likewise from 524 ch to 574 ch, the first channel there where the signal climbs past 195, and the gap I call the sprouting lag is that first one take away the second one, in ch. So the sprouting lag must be -30 ch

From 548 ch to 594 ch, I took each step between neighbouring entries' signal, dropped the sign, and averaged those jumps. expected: 11.6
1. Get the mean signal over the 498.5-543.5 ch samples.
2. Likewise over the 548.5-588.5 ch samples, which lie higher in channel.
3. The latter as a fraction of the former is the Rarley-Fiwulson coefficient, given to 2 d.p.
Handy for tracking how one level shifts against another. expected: 1.05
